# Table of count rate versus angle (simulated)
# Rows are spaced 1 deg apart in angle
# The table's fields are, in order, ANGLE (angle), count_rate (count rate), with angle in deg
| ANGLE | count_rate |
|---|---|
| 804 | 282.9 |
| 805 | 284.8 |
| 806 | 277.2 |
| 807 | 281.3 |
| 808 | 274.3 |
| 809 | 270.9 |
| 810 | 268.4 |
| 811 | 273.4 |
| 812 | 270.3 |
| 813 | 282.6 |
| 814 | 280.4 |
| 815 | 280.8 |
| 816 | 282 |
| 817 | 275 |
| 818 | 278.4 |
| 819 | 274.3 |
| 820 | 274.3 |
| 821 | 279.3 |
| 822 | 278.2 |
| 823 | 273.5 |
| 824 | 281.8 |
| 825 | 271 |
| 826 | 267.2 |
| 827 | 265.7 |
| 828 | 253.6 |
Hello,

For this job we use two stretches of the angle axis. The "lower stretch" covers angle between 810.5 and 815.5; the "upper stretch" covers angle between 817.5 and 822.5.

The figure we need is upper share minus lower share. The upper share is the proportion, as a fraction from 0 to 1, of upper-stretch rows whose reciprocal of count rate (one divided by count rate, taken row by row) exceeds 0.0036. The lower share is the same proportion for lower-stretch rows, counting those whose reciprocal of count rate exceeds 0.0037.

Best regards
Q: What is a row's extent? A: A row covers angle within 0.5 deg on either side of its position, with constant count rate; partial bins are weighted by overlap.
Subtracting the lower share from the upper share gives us 0.4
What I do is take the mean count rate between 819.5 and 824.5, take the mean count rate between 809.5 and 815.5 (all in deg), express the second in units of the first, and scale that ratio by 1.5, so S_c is 1.49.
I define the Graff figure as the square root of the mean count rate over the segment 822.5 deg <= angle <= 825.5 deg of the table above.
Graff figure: 16.60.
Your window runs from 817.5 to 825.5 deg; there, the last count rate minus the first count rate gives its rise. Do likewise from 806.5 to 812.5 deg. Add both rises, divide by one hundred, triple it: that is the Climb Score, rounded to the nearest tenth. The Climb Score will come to -0.6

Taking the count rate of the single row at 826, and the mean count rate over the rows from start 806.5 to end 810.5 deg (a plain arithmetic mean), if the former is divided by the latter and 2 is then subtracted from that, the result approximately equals -1.02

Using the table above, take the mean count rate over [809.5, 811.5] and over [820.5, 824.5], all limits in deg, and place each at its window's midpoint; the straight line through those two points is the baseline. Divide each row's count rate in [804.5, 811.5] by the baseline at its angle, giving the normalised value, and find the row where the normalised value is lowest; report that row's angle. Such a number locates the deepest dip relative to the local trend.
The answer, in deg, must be 810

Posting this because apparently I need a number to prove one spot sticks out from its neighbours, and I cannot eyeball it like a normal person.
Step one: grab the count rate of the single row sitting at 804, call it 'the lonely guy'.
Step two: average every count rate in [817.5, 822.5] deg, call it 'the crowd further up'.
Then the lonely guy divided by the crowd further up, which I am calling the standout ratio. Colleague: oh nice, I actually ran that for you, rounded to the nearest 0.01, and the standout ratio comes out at 1.02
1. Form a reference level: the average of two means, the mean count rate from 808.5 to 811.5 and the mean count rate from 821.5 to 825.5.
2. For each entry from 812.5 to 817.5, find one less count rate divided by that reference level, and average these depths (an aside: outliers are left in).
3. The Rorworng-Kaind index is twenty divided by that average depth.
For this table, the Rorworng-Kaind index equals -823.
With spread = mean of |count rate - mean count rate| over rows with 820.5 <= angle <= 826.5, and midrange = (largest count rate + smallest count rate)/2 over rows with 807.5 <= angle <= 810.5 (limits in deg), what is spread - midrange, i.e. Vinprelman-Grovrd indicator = -267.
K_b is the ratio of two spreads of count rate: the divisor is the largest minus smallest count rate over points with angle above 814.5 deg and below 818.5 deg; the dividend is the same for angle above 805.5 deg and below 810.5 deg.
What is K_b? 1.8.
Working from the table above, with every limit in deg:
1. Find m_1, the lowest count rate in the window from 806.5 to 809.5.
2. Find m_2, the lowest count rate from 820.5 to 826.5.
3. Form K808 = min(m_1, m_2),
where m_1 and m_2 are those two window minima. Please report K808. 267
